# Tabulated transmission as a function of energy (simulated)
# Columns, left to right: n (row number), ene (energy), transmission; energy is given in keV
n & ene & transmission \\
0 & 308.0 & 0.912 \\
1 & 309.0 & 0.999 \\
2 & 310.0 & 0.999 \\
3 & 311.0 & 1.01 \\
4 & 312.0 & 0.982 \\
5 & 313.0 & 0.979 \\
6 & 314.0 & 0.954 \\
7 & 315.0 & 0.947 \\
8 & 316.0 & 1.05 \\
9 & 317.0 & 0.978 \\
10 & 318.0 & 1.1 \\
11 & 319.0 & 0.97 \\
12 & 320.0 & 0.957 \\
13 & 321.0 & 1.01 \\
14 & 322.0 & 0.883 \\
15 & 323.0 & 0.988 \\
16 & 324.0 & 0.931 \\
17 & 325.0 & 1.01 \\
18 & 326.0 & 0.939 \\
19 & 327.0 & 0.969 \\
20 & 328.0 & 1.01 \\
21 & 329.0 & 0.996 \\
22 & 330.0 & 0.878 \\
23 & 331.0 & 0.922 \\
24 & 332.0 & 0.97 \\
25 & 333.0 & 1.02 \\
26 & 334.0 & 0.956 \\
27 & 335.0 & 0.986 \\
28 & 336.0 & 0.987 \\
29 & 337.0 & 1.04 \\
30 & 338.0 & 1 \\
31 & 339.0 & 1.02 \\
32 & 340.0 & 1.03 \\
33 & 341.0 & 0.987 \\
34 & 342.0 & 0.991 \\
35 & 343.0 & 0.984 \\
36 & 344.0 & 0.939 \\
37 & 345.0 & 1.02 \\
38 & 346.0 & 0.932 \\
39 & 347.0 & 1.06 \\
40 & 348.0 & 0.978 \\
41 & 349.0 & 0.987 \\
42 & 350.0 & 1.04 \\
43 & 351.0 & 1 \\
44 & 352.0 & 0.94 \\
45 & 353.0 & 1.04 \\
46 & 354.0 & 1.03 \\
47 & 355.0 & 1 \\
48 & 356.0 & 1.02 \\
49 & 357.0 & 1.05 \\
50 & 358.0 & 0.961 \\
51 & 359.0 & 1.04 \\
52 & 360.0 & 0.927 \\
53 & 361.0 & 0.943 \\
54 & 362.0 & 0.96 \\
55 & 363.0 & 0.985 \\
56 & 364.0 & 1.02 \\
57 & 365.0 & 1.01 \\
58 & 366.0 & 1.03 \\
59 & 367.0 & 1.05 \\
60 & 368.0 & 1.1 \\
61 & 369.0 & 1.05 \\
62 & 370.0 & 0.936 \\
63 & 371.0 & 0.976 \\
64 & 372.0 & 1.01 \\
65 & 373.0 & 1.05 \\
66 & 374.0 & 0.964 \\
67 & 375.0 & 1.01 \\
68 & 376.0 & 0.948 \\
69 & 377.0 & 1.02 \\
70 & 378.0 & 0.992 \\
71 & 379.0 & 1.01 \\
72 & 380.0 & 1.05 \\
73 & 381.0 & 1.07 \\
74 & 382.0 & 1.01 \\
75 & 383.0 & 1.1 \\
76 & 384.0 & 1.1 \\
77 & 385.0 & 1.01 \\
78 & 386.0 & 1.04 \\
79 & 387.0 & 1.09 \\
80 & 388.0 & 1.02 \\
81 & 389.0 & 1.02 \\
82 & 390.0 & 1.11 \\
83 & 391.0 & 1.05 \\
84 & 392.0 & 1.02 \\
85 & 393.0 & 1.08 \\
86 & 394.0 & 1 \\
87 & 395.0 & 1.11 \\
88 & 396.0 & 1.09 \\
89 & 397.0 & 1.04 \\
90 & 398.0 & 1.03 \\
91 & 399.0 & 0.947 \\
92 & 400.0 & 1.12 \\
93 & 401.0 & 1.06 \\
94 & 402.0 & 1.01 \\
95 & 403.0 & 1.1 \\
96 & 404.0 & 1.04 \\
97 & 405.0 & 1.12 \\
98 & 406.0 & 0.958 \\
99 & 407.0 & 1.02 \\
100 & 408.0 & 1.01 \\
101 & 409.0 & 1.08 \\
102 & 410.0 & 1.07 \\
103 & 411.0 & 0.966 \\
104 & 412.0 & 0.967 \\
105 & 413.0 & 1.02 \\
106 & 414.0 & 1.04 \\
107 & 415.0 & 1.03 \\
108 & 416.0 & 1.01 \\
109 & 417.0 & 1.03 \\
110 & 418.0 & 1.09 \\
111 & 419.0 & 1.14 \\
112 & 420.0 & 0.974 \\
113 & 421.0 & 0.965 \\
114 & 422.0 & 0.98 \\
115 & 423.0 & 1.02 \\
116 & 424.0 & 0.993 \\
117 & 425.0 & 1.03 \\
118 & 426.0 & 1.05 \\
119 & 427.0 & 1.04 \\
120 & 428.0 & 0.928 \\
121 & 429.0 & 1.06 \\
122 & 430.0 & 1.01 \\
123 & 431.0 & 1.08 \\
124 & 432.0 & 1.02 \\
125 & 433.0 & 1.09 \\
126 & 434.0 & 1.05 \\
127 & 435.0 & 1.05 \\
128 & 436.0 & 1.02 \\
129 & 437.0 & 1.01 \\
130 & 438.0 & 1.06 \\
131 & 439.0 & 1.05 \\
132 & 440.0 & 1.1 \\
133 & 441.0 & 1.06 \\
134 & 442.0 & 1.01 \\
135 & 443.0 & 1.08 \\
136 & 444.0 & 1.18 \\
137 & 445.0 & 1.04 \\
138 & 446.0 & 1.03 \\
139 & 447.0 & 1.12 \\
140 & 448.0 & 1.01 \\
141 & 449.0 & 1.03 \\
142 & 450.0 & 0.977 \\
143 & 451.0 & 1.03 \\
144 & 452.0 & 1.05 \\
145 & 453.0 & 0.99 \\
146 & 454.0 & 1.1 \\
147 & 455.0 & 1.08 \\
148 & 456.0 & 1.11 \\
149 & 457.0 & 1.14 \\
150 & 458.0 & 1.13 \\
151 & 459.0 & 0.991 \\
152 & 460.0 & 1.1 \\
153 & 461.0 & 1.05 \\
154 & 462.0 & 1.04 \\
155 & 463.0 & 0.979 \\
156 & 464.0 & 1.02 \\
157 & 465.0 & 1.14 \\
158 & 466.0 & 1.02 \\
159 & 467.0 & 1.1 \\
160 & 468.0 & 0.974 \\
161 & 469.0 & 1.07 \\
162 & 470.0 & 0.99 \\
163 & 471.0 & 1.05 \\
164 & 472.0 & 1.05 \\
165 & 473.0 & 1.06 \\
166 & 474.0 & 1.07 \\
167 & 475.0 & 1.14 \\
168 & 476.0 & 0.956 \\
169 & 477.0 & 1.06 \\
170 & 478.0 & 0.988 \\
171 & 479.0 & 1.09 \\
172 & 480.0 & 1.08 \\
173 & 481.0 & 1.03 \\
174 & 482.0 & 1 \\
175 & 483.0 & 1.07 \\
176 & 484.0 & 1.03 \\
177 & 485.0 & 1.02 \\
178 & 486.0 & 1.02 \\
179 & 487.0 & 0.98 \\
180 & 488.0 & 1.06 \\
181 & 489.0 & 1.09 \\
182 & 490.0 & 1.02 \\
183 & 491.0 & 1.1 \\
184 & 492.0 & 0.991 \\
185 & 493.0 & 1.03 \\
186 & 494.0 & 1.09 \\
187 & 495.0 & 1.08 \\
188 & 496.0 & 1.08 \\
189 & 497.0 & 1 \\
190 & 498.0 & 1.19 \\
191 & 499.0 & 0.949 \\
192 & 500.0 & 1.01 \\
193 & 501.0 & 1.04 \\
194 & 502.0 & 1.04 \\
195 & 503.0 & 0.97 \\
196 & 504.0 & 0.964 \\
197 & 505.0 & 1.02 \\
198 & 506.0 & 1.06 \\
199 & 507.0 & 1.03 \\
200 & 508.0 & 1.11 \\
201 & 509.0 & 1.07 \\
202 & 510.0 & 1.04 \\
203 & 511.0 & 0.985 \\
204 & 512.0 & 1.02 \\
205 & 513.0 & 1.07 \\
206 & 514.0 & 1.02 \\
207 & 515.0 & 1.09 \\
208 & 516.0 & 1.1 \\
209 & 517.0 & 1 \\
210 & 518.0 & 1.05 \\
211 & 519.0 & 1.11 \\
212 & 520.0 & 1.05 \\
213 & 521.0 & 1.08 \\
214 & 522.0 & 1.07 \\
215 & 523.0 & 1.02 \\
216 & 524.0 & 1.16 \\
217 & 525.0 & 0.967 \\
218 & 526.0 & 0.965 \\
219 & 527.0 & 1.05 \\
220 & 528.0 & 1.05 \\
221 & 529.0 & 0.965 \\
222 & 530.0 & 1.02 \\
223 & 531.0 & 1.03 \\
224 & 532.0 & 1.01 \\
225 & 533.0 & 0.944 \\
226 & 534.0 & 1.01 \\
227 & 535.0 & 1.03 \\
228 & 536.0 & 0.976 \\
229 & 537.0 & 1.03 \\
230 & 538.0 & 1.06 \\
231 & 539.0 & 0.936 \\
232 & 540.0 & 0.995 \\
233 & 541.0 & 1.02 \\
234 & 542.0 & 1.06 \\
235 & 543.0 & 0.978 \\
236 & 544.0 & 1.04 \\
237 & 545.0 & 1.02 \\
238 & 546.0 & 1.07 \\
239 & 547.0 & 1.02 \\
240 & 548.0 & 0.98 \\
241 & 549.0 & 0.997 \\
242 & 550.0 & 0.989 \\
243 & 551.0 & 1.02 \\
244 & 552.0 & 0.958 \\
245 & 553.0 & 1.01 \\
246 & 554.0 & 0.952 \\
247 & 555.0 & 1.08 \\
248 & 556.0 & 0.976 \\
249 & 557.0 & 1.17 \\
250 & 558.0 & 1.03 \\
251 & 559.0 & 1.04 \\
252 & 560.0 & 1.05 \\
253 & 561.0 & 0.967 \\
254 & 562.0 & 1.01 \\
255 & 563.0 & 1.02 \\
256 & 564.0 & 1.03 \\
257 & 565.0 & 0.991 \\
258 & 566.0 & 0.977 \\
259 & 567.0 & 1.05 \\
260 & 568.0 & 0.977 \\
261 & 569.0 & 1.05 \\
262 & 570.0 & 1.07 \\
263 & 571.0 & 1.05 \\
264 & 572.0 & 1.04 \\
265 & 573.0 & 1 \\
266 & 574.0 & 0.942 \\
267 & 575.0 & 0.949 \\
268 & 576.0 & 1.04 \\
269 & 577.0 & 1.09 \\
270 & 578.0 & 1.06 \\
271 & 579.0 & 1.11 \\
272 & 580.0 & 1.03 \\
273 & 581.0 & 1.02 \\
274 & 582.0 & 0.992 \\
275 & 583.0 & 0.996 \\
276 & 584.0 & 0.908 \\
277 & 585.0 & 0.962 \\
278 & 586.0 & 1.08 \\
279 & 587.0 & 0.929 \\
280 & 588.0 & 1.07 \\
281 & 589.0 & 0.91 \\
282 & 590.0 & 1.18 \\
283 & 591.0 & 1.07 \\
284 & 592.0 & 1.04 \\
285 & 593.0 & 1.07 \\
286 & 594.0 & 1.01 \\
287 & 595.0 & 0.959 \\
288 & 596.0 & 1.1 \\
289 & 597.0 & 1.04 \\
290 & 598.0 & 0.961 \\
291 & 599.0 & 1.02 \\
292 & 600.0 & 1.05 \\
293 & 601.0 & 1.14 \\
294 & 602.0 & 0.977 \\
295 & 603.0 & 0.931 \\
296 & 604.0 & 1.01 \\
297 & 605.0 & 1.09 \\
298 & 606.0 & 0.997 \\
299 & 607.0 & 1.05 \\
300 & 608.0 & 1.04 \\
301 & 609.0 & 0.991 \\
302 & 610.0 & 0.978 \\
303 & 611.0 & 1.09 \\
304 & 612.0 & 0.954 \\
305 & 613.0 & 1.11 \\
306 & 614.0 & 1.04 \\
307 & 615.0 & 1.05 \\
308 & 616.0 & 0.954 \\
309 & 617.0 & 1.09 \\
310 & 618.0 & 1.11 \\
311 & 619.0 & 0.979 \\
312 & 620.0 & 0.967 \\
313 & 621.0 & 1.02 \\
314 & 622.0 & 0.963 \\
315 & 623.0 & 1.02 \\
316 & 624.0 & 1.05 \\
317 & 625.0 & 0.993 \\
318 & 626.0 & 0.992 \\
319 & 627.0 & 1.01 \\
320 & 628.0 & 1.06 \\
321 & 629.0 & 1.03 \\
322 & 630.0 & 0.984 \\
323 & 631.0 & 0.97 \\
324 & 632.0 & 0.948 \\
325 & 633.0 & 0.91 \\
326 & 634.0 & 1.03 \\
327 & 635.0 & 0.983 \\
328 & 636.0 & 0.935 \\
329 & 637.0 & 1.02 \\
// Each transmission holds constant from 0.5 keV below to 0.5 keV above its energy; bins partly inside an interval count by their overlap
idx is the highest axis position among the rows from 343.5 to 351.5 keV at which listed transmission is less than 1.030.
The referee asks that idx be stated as 351.0 keV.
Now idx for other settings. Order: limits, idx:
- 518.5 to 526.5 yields 526.0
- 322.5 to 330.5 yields 330.0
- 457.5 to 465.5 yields 464.0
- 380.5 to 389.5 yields 389.0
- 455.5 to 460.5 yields 459.0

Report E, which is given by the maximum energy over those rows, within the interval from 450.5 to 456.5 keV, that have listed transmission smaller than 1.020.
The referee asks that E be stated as 453.0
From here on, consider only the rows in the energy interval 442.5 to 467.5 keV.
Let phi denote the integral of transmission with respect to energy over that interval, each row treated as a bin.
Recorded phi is 26.5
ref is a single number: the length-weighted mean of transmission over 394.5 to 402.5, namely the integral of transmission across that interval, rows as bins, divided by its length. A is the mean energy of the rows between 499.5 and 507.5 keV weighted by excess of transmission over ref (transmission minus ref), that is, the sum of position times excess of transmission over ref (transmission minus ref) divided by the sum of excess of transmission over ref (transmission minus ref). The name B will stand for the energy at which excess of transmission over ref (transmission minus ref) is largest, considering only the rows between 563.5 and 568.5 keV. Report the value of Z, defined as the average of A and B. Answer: 535.1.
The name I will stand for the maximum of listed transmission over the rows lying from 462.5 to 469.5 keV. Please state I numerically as 1.14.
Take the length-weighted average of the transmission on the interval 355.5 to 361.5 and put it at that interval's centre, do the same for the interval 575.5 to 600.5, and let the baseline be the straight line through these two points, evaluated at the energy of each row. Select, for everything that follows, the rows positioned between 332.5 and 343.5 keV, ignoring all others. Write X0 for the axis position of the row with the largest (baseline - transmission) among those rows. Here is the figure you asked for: 334.0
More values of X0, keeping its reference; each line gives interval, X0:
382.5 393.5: 385.0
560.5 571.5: 561.0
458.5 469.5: 468.0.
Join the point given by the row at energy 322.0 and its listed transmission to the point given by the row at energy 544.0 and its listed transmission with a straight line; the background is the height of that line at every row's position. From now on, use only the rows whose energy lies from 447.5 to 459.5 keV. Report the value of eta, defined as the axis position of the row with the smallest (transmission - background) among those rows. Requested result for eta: 450.0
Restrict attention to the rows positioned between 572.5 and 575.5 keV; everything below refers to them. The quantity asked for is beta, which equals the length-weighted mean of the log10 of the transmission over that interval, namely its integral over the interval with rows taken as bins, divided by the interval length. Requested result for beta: -0.016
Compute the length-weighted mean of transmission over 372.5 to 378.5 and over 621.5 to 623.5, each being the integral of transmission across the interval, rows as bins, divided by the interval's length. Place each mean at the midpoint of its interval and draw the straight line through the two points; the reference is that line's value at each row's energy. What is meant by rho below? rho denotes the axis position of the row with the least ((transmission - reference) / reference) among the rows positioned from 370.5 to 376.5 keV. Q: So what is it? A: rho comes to 376.0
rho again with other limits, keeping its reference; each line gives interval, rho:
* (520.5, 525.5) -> 525.0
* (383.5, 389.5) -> 385.0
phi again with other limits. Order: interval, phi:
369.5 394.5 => 25.7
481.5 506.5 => 25.9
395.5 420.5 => 26.0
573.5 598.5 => 25.5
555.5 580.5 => 25.7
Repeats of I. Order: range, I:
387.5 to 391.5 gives 1.11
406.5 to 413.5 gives 1.08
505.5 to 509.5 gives 1.11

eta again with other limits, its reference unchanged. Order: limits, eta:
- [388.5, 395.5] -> 394.0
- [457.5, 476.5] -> 476.0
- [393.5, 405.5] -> 399.0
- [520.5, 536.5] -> 533.0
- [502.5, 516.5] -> 504.0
